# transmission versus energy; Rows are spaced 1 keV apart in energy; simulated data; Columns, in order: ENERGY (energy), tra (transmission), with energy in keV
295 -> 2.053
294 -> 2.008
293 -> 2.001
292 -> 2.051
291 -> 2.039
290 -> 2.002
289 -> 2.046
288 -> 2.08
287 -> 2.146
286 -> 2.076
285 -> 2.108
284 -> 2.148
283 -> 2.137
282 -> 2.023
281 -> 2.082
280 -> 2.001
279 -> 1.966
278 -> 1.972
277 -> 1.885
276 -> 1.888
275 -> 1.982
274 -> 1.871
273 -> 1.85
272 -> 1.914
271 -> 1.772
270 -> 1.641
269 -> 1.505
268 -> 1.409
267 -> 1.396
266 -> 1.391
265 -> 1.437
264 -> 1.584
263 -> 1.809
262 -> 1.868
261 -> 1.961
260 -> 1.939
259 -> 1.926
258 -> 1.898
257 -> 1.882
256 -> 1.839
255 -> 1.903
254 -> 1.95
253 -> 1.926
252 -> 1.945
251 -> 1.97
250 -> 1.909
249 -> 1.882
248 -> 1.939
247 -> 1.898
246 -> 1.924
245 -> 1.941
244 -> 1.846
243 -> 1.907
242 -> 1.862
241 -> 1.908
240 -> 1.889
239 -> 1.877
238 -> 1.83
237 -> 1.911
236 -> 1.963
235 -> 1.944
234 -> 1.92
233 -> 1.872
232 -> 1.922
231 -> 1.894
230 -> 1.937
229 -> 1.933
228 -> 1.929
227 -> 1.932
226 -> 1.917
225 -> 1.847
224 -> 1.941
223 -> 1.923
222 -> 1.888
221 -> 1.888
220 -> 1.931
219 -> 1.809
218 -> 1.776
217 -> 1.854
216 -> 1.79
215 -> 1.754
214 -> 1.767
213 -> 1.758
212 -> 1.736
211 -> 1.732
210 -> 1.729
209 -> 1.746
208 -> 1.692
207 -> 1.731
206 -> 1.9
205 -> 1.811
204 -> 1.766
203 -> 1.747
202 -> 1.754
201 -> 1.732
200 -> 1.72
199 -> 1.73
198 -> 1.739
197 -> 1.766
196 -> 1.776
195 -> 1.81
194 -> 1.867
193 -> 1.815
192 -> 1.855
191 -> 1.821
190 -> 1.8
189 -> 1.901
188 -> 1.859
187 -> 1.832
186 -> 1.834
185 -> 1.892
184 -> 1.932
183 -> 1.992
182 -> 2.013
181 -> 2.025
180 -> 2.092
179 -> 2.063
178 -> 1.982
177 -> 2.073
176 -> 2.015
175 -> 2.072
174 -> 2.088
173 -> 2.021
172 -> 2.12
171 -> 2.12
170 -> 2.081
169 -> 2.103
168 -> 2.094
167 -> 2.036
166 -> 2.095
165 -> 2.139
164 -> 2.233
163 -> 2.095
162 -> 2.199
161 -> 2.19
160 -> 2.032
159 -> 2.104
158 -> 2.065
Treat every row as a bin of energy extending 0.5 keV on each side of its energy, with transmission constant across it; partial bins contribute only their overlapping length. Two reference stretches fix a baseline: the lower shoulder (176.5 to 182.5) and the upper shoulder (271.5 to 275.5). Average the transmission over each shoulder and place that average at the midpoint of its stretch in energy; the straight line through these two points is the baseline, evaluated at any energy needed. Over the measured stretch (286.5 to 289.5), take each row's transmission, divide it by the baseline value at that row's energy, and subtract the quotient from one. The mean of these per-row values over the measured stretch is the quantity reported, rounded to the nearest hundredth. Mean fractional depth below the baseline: -0.11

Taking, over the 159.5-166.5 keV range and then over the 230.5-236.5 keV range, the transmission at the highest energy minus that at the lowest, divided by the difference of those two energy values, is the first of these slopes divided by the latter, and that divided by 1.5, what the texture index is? 0.5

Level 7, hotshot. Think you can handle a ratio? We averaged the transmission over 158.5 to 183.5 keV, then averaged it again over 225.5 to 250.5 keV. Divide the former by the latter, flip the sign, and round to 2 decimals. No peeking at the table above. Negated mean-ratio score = -1.09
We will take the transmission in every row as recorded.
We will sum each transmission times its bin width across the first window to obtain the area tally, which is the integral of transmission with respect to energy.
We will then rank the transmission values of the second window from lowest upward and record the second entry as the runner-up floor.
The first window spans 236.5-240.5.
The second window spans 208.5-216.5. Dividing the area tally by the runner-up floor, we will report 4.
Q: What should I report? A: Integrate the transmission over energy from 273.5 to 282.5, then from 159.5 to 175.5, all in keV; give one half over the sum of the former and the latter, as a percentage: 1.0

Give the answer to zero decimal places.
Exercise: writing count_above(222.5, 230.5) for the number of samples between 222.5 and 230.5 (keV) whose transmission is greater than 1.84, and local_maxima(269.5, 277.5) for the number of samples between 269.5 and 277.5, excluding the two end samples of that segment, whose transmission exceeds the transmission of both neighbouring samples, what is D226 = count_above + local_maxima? 10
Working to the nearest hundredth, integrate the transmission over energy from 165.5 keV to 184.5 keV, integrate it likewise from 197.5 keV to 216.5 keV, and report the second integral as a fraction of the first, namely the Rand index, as 0.85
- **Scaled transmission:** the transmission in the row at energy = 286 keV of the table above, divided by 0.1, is 20.8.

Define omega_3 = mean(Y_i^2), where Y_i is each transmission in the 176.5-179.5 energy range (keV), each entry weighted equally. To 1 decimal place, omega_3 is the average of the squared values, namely 4.2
